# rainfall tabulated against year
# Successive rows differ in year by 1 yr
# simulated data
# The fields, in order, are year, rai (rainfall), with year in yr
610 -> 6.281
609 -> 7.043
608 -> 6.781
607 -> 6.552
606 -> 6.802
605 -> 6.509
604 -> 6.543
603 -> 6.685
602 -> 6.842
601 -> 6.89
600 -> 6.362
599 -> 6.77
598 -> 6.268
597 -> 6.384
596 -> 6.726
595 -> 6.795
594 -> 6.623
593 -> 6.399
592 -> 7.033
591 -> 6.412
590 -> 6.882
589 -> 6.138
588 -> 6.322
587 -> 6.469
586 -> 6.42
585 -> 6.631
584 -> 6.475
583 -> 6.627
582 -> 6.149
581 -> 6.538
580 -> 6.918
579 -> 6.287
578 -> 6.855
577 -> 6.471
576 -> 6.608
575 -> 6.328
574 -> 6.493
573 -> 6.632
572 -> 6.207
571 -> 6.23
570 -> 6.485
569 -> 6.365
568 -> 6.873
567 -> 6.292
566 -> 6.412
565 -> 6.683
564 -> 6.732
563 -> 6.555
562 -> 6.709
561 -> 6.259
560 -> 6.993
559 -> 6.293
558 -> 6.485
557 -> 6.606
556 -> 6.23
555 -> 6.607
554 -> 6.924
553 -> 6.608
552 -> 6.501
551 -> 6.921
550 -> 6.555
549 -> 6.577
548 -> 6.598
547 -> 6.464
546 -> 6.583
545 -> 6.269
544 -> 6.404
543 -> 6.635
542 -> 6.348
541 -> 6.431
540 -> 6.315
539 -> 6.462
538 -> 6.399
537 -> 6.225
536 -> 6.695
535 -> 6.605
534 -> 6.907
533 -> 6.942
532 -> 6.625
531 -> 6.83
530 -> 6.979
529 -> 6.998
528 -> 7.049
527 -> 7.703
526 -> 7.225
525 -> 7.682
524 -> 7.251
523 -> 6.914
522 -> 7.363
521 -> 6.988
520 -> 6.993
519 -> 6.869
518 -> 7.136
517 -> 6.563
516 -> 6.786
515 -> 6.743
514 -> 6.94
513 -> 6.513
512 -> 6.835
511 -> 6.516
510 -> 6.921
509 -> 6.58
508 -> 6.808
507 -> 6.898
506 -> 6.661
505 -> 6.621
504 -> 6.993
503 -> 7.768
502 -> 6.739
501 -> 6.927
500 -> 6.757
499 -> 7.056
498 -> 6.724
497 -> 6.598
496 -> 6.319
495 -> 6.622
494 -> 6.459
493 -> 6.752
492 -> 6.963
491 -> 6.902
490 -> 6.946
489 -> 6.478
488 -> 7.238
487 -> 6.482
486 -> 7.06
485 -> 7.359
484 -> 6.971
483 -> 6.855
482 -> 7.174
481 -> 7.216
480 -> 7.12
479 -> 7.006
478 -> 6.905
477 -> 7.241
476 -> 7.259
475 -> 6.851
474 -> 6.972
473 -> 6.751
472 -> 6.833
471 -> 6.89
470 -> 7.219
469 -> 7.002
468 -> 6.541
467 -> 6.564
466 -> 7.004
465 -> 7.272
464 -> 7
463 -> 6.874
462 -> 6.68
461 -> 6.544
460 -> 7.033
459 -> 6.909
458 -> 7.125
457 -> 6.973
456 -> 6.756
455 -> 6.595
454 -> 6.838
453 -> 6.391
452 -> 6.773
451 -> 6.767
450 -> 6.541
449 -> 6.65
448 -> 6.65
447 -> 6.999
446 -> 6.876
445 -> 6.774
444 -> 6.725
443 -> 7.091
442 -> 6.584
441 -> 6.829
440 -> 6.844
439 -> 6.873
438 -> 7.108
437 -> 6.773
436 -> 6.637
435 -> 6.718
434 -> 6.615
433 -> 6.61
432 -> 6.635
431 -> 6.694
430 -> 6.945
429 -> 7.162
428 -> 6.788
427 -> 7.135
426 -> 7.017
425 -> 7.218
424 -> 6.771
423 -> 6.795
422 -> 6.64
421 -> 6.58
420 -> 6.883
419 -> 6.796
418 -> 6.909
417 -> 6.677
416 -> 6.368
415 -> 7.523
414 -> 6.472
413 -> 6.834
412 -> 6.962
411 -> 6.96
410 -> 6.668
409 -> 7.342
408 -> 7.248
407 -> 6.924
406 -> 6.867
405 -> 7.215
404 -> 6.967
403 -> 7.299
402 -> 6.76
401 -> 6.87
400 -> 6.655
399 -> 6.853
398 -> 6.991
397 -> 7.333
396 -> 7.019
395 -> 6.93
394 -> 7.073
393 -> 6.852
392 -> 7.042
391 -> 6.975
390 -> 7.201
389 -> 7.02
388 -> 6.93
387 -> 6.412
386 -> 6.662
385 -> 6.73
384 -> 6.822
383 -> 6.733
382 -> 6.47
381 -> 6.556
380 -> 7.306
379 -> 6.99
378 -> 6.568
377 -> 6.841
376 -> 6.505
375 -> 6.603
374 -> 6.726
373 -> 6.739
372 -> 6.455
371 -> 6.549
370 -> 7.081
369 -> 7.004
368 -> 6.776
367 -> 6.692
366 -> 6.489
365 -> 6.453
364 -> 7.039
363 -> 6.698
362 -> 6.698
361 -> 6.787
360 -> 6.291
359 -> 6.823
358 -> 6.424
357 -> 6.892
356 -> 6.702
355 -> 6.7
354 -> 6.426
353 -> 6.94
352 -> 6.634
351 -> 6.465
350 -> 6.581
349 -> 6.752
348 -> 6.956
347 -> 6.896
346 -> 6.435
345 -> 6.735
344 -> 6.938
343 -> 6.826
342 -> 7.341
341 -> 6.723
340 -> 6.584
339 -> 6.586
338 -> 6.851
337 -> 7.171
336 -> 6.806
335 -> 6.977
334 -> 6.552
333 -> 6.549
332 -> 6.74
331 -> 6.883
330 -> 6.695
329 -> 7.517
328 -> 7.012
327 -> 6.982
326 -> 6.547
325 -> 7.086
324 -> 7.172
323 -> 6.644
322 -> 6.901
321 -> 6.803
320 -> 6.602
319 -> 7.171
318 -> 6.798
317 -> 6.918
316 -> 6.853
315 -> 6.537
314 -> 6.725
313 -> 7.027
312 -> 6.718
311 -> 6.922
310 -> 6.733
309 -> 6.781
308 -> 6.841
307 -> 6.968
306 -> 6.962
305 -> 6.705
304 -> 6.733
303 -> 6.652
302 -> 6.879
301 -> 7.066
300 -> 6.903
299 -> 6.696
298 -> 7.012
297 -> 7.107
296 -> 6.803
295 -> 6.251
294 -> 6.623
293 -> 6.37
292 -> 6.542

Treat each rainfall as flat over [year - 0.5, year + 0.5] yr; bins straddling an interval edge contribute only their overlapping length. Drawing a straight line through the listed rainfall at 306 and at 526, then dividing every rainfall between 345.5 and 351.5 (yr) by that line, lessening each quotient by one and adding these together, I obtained -0.284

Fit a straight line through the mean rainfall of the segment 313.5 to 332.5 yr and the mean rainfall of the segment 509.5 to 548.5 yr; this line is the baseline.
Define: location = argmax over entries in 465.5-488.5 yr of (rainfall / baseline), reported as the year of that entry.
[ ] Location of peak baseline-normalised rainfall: 485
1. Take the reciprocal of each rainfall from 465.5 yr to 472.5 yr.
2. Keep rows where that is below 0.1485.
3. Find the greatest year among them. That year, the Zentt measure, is 472 yr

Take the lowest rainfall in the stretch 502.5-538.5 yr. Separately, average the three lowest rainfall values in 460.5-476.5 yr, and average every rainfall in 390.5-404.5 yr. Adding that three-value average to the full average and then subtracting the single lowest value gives 7.3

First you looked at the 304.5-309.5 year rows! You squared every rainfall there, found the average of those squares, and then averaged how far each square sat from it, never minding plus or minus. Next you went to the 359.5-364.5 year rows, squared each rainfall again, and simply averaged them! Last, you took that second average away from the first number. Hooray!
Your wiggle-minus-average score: -43.7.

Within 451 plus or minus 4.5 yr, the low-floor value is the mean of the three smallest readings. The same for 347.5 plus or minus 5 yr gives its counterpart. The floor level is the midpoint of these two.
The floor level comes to 6.50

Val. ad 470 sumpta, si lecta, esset 7.219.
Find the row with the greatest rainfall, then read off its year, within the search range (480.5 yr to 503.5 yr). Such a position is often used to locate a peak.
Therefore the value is 503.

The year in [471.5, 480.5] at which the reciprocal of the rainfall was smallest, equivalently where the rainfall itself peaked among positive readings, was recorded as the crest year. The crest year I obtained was 476 yr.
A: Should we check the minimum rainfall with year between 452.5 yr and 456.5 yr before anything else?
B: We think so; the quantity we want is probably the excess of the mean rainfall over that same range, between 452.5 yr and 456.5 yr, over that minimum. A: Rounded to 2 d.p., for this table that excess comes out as 0.25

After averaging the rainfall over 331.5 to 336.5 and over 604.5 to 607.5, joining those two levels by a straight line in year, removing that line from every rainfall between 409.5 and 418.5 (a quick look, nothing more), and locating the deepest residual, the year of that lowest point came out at 416 yr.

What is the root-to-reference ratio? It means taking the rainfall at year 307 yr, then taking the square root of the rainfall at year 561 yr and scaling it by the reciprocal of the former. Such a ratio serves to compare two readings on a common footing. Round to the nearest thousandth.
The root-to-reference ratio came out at 0.359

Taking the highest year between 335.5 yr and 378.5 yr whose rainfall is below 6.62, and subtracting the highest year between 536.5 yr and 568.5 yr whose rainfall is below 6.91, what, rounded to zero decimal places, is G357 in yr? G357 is -190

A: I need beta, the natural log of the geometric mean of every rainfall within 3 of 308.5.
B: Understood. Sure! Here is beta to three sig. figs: 1.93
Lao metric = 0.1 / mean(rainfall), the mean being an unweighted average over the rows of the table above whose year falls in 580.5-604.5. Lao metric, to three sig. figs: 0.0152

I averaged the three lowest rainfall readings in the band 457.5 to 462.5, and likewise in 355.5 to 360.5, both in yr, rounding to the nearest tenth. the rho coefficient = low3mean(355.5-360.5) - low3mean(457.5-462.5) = -0.2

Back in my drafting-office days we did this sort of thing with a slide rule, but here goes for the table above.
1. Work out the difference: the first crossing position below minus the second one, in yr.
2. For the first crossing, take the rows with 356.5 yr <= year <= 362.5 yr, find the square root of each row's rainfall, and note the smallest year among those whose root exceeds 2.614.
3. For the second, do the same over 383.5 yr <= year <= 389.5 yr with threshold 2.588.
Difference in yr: -27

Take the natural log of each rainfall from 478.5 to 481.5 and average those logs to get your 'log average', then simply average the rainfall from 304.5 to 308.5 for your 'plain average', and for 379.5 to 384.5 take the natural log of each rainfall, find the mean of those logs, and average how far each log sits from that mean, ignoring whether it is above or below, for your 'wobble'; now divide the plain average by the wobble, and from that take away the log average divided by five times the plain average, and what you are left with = 206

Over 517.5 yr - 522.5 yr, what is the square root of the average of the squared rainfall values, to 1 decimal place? 7.1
